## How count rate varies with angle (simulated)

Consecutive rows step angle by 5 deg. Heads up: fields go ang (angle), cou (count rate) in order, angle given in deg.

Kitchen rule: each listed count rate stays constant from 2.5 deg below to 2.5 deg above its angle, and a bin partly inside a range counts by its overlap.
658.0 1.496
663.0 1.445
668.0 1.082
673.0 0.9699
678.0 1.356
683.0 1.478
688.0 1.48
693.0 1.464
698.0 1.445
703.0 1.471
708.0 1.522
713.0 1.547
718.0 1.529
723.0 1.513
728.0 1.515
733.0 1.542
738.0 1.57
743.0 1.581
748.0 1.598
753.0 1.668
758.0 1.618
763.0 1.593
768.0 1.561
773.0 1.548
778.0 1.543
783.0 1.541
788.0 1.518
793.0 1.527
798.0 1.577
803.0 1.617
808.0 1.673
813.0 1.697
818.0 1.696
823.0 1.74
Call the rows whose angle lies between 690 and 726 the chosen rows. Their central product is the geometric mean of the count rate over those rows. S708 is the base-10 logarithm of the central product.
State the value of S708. 0.176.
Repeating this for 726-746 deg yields 0.191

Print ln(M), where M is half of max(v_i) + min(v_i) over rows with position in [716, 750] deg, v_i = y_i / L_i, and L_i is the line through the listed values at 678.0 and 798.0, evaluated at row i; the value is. 0.059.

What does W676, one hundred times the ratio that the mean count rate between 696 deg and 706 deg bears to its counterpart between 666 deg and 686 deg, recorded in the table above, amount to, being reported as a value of 119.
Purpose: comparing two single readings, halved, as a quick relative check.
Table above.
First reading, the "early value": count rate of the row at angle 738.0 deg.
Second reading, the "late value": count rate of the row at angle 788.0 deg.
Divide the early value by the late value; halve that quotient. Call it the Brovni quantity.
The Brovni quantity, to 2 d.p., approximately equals 0.52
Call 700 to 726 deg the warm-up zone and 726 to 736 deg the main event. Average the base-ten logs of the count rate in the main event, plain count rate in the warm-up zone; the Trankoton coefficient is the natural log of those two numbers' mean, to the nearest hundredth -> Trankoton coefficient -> -0.16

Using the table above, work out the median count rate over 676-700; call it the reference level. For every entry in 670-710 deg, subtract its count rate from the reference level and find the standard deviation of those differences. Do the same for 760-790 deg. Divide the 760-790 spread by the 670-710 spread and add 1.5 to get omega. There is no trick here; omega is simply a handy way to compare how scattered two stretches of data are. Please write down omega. 1.64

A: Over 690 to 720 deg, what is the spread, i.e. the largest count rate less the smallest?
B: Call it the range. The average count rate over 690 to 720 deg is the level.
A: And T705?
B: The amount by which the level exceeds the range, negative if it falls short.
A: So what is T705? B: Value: 1.394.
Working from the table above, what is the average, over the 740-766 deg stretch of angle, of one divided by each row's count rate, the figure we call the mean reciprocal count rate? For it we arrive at 0.621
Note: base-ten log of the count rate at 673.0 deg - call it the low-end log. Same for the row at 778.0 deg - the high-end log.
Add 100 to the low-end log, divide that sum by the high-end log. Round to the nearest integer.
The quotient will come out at 531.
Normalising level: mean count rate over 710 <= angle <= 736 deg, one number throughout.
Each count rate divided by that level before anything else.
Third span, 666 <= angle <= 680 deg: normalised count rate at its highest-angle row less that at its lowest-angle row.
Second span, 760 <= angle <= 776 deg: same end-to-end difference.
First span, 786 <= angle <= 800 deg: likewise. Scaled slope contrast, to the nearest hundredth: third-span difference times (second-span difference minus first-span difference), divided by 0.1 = -0.12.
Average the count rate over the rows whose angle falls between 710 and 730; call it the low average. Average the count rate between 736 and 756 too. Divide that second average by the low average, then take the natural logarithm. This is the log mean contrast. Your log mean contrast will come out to 0.05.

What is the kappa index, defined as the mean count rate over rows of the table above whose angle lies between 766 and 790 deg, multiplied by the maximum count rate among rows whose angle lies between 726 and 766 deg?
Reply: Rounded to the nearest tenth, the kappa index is 2.6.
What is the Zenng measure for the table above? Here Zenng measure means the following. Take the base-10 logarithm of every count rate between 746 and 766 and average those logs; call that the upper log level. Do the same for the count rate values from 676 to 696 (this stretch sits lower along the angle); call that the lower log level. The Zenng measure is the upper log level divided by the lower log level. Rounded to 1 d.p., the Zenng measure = 1.3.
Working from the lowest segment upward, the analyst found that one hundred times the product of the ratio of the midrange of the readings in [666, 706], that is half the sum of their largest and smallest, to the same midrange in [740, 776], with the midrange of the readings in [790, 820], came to 123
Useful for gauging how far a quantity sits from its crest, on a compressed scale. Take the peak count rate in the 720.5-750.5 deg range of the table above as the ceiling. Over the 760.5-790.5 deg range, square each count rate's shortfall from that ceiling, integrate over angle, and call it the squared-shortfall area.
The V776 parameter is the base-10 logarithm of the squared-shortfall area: -1.1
